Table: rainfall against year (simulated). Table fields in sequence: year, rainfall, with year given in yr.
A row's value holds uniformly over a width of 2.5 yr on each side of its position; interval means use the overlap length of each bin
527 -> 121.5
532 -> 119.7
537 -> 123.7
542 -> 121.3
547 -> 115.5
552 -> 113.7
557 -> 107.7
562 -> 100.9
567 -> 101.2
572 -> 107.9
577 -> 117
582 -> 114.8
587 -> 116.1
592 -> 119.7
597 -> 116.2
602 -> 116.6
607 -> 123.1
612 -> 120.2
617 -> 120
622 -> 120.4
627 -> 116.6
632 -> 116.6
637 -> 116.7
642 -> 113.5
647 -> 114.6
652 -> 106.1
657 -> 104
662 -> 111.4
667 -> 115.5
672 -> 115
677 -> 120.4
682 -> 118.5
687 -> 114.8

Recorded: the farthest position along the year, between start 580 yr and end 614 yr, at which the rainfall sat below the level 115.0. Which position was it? 582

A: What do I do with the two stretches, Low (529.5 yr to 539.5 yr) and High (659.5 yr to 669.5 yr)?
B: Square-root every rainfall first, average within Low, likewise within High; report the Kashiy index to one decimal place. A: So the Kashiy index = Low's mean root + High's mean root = 21.7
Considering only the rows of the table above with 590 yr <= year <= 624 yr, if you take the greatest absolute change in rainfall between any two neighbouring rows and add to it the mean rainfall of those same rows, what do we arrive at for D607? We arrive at 126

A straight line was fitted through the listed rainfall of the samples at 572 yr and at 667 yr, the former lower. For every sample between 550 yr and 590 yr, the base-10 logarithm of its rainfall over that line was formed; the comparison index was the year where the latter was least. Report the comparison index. 567 yr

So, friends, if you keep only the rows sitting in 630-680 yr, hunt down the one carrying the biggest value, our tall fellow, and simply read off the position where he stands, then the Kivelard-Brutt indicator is 677 yr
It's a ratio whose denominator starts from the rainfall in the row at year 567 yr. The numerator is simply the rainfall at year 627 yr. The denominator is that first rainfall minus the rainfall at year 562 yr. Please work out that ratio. 389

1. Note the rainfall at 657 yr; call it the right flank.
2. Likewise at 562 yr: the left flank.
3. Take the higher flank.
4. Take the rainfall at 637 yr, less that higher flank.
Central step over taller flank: 12.7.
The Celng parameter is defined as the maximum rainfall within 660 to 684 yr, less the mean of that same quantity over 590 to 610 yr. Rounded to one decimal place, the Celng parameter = 1.5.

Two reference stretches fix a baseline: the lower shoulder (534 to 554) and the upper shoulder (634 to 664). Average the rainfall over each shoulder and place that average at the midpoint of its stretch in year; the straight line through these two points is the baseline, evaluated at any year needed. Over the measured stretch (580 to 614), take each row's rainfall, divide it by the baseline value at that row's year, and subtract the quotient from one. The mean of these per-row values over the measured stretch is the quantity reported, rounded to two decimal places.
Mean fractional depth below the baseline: -0.03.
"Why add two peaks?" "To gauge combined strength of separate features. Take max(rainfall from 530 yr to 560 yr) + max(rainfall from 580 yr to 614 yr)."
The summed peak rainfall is 247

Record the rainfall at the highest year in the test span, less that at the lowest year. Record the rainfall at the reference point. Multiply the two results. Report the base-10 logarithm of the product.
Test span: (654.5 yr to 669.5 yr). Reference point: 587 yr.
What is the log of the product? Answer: 3.13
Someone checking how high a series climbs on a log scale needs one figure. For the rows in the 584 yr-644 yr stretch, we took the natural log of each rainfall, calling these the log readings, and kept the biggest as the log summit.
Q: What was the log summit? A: 4.81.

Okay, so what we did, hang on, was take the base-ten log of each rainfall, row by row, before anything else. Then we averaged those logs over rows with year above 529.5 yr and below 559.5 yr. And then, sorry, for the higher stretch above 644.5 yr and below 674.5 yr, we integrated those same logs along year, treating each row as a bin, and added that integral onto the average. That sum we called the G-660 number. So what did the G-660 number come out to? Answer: 63.43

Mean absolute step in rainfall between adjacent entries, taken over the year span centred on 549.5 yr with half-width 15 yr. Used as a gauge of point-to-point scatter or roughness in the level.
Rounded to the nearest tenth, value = 4.6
